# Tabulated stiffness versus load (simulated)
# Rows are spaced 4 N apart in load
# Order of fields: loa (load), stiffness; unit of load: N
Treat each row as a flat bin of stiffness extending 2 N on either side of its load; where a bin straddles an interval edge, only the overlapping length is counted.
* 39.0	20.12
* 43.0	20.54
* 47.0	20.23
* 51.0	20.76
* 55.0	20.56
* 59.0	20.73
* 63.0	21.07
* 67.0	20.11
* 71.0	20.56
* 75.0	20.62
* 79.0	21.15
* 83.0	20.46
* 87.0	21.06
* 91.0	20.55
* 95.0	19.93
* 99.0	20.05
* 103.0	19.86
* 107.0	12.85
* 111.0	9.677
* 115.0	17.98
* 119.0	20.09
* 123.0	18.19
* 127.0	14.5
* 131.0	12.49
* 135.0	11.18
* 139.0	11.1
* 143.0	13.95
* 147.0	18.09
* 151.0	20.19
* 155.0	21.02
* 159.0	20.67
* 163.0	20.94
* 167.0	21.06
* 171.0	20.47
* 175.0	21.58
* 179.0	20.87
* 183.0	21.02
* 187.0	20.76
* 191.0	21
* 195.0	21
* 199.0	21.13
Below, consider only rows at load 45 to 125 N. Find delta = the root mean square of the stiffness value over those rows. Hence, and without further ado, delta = 19.5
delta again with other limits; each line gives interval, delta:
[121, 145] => 13.8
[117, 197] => 18.8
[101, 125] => 16.9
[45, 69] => 20.6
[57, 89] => 20.7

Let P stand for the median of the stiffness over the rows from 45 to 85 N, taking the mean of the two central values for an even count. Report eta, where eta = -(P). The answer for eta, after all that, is -20.6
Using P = 20.6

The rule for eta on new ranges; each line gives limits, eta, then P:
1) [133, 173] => -20.3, 20.3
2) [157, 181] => -20.9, 20.9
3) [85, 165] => -19.0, 19.0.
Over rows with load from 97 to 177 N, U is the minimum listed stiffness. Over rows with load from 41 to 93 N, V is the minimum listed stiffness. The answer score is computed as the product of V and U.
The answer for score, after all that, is 195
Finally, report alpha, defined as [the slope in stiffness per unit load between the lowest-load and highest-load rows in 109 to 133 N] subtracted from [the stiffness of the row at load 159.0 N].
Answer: 20.5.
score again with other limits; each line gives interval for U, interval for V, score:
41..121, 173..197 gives 201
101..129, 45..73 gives 195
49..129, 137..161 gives 107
